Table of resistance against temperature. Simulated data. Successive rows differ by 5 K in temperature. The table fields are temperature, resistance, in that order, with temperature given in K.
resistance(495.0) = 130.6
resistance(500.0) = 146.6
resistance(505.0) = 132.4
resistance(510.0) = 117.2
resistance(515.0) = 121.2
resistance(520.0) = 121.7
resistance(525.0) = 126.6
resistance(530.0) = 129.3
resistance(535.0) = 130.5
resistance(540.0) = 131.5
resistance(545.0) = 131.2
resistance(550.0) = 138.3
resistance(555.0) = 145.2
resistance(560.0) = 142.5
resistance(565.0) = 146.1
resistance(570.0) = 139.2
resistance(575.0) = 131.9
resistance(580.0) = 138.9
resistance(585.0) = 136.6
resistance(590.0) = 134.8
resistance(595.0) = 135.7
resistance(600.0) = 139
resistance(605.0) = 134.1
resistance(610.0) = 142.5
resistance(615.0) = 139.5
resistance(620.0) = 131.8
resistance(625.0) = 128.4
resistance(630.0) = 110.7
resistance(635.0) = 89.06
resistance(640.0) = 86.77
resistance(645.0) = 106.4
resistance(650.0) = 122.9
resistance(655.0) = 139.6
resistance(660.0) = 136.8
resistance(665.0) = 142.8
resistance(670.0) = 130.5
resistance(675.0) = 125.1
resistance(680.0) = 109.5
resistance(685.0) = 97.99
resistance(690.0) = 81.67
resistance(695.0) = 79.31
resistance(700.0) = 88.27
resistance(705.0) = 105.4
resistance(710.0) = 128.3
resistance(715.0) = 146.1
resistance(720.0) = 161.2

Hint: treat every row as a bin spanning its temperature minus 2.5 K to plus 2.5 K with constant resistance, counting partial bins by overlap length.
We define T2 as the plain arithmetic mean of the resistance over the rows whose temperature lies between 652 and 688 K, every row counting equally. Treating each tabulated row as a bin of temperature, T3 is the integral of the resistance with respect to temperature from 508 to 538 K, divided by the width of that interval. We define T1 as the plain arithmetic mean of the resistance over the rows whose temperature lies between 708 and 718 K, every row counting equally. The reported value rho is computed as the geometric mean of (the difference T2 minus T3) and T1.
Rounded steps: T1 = 137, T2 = 126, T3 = 125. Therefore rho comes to 14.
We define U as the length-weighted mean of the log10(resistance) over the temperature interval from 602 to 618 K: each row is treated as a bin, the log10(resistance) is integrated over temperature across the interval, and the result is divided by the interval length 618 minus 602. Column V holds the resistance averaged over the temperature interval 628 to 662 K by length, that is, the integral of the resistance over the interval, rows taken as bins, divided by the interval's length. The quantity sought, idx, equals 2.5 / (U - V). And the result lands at -0.0226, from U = 2.14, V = 113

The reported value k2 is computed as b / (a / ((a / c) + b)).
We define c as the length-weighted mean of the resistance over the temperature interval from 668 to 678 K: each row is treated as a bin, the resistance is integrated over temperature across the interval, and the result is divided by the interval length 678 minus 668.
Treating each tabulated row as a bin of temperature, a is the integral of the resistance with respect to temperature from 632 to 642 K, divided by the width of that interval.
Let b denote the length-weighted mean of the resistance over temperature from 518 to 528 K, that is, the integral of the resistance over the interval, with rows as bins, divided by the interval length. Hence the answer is 175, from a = 89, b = 125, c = 127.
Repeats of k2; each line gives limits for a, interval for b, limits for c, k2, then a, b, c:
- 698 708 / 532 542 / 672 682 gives 174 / 99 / 131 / 118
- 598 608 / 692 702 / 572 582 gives 52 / 137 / 83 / 135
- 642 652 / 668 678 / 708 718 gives 143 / 113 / 127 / 139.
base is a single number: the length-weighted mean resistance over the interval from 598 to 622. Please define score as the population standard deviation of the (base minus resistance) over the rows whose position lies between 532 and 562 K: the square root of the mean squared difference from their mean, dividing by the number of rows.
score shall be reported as 6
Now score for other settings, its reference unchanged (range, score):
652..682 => 11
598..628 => 5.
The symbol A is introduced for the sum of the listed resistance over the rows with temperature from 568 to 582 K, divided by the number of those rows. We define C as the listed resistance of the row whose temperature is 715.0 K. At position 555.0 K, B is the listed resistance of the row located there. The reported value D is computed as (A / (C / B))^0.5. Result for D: 11.7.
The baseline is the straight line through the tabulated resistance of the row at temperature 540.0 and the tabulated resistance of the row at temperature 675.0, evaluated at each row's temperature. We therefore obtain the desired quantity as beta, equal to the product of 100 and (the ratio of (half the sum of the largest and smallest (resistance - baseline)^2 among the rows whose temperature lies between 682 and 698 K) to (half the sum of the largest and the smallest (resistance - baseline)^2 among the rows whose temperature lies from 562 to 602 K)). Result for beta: 1073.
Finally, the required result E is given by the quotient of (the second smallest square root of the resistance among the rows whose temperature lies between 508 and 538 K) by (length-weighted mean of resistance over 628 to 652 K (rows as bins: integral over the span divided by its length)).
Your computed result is 0.107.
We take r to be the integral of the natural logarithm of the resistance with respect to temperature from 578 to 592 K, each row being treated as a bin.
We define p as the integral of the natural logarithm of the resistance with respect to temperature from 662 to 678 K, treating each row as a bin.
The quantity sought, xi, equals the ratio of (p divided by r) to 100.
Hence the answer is 0.0113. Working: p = 78.1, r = 68.9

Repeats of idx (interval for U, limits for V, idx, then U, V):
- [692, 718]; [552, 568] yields -0.0176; 2.03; 144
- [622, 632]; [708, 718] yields -0.0183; 2.08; 139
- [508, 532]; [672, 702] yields -0.0262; 2.09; 98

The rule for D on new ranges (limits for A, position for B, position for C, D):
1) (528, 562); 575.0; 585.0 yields 11.4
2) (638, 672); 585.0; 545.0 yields 11.3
